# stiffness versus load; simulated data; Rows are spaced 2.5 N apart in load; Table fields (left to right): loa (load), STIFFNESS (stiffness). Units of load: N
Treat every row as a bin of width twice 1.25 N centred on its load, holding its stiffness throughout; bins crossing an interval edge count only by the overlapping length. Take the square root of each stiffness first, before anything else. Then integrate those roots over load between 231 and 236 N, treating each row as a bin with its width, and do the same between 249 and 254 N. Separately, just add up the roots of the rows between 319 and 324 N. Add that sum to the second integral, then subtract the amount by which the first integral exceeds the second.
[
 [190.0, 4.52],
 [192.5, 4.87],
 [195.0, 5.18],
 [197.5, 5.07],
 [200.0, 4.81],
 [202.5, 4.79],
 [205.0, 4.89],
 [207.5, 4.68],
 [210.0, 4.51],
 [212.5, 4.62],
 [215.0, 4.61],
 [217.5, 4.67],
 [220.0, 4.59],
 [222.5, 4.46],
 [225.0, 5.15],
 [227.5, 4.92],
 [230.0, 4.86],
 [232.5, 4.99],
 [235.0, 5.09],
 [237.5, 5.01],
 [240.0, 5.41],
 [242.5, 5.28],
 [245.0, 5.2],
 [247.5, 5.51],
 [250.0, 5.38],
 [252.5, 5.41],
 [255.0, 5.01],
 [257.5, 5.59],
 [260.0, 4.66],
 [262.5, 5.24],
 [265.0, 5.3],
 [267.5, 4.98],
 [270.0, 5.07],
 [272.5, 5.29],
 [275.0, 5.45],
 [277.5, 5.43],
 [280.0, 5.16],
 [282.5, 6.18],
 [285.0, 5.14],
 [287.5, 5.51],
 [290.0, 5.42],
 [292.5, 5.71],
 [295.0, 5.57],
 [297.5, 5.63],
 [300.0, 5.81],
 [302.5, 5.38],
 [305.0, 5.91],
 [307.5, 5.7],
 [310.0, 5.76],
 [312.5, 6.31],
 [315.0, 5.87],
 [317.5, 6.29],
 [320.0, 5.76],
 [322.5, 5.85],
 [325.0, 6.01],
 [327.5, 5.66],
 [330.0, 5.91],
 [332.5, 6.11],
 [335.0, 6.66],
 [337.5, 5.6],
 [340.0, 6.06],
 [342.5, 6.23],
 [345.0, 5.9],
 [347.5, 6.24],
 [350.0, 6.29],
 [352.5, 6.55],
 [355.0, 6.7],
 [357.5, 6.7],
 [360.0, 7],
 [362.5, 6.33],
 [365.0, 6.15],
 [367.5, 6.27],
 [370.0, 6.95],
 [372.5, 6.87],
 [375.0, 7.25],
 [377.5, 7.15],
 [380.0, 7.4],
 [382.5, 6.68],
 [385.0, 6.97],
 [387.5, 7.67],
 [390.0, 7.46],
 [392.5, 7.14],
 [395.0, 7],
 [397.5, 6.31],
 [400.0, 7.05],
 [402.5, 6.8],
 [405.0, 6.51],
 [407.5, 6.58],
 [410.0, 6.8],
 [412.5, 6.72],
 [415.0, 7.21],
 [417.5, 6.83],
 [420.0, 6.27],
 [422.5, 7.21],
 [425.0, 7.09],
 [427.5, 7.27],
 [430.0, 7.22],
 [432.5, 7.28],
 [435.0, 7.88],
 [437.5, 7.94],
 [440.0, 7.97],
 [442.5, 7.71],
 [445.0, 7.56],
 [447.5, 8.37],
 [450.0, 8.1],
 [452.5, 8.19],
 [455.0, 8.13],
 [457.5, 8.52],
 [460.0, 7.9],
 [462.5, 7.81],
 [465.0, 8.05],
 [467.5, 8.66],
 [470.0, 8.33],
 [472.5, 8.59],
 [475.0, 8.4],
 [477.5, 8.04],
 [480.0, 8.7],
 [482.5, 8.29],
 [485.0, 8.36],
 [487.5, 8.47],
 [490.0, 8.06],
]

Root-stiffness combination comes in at 16.8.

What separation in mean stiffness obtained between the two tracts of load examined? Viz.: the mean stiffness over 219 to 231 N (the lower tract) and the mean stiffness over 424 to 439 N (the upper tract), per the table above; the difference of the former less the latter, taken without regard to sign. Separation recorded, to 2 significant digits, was 2.7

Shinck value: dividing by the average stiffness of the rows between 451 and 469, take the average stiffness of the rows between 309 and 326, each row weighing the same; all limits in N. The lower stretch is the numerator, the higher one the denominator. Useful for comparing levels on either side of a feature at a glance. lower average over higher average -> 0.731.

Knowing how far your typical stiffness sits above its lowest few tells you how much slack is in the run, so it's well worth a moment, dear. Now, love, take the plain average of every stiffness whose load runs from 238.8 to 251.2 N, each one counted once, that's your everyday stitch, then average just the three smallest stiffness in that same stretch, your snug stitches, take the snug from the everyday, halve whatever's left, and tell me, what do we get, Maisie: 0.035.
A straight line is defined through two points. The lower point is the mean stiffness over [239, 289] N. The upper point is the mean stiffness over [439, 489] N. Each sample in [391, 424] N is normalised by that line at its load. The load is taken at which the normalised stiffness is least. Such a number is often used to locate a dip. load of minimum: 420.0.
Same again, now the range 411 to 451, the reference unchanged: 420.0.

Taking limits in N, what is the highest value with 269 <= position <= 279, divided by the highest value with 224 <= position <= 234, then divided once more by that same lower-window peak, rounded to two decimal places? 0.21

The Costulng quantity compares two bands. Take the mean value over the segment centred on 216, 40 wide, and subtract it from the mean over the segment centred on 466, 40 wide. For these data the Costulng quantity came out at 3.48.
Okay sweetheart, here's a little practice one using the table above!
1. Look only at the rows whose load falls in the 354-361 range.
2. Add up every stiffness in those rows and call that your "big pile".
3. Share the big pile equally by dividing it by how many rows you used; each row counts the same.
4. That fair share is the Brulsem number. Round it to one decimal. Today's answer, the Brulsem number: 6.8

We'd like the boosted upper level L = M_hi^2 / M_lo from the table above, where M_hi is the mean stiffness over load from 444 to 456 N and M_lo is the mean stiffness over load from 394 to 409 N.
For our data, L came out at 10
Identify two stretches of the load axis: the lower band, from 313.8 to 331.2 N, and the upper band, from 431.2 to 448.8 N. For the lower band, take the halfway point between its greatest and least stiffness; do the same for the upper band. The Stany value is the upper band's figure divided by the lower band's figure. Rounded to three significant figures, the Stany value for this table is 1.31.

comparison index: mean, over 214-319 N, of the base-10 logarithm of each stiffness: 0.73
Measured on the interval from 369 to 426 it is 0.84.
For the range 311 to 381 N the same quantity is 0.80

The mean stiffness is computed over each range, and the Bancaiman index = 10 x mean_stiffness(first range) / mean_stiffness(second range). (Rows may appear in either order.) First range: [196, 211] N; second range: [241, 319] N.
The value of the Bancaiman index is 8.7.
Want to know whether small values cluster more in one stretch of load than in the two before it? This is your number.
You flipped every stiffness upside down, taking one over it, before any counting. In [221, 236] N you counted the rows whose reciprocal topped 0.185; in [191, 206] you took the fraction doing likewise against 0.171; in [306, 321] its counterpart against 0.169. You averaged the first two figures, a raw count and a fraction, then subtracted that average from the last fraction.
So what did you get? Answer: -2.8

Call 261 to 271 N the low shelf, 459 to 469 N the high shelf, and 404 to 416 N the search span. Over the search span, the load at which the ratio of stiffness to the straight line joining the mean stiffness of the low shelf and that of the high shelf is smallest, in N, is 405.0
